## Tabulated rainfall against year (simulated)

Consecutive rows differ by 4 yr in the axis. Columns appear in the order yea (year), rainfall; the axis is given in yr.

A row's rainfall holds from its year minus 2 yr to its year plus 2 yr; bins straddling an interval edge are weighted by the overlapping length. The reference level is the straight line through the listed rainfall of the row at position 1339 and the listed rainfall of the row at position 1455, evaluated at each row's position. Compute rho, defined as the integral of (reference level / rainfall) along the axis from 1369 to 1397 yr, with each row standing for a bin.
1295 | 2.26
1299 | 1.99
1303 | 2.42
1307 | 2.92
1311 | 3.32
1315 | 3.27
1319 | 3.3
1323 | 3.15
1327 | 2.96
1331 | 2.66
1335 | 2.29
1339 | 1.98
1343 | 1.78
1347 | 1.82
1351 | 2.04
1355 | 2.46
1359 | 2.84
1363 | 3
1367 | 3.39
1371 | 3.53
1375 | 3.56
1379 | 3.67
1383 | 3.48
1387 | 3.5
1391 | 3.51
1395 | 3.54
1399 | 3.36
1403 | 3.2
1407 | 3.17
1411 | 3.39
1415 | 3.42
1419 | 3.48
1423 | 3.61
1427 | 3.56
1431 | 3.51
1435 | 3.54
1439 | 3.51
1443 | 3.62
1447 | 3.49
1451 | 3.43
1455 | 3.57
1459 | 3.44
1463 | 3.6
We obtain 20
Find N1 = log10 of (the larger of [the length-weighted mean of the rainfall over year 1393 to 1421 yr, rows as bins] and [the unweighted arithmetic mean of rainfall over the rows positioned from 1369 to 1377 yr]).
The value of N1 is 0.550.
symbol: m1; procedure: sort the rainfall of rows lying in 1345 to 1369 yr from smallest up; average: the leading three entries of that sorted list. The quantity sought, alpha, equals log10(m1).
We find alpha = 0.32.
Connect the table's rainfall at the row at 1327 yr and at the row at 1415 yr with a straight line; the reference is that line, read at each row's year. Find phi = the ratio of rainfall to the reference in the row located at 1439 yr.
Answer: 0.99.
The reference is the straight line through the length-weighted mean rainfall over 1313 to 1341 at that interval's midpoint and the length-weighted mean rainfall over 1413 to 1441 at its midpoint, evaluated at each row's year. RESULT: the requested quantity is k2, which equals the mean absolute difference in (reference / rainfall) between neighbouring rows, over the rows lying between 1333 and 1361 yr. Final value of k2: 0.160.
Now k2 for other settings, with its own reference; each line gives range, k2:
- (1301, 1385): 0.097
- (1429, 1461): 0.028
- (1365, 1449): 0.024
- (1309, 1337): 0.073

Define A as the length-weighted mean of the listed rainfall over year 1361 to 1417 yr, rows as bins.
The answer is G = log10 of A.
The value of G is 0.533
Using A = 3.41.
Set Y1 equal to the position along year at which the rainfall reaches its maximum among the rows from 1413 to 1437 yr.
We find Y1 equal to 1423 yr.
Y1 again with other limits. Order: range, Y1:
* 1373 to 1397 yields 1379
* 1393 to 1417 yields 1395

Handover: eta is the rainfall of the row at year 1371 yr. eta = 3.53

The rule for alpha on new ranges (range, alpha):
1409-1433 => 0.54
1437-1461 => 0.54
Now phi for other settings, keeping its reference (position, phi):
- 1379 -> 1.14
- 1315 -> 1.13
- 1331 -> 0.89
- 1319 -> 1.13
